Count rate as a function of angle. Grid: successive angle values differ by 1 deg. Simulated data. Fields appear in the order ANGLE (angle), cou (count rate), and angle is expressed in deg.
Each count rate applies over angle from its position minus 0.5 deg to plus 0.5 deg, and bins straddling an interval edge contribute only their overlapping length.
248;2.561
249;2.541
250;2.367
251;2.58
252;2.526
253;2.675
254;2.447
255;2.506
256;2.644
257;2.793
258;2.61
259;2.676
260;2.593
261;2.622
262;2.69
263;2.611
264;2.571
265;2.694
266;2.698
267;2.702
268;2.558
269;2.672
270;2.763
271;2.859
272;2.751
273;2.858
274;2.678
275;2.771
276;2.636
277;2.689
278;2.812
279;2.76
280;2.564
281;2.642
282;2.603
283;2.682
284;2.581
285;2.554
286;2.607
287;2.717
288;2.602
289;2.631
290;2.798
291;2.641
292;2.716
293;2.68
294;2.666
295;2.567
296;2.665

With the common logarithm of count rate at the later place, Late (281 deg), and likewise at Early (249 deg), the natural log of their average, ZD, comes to -0.883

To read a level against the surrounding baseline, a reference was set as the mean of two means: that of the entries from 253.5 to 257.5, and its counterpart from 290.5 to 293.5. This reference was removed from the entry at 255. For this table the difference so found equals -0.132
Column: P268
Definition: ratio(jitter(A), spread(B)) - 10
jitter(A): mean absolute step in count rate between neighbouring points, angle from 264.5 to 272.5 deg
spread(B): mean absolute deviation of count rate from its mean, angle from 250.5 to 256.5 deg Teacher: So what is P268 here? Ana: -8.9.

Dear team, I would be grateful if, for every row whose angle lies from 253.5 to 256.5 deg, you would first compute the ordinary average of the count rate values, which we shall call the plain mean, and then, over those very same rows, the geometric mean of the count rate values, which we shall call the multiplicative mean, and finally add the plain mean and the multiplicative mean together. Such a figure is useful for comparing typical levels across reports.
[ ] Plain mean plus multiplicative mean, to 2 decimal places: 5.06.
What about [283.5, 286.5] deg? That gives 5.16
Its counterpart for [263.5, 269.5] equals 5.30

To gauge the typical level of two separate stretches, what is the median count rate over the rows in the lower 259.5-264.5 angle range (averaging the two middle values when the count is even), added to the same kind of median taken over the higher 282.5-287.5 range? 5.22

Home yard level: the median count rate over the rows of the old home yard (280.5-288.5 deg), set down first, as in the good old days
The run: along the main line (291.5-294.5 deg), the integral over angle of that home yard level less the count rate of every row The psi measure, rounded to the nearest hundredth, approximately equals -0.25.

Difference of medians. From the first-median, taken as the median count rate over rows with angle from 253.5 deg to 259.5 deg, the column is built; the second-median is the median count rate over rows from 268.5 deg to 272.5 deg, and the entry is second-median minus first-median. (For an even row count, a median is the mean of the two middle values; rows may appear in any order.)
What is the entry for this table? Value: 0.13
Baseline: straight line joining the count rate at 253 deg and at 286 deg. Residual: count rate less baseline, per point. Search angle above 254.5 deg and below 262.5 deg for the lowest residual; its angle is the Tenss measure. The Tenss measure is 255 deg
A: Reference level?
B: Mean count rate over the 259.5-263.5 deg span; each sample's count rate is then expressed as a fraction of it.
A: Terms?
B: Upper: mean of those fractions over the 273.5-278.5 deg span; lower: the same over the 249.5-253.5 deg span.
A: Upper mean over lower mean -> 1.07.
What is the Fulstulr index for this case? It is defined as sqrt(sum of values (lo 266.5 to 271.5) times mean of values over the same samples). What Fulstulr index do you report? 6.1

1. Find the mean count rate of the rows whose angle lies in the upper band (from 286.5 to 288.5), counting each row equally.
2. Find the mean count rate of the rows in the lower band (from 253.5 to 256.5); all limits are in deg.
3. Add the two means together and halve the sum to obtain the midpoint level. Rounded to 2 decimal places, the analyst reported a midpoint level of 2.60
